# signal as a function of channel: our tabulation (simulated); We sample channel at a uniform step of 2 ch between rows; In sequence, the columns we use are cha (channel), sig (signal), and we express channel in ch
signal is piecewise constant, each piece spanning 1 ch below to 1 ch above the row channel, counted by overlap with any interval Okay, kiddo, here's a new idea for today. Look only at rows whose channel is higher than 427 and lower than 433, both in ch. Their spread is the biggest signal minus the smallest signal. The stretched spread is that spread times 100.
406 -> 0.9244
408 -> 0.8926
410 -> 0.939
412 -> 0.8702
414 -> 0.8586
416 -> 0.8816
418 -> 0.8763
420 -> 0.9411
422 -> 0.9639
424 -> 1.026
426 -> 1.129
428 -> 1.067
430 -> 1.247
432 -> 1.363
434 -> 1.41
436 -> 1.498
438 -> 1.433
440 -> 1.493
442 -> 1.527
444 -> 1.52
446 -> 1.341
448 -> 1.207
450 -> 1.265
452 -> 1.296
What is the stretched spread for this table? 30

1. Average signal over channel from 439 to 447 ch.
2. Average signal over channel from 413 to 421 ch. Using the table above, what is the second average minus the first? -0.581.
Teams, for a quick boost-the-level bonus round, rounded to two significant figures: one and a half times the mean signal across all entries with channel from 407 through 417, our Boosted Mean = 1.3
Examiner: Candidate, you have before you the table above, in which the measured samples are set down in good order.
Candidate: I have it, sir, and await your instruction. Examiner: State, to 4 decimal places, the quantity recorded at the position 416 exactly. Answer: 0.8816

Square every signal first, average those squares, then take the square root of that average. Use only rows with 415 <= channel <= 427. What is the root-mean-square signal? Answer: 1.0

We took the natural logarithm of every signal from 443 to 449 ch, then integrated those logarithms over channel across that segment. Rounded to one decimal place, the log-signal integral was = 1.8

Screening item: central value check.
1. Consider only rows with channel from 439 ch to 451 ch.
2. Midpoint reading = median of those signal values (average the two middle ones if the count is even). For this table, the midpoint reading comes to 1.42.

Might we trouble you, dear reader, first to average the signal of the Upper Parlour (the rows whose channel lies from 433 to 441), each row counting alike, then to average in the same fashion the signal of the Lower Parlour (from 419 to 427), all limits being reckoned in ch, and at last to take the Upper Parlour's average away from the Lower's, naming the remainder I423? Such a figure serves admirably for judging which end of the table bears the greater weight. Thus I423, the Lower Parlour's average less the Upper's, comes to -0.44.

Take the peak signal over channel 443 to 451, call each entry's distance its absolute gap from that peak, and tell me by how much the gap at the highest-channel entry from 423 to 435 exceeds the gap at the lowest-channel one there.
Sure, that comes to -0.38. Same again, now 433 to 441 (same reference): -0.08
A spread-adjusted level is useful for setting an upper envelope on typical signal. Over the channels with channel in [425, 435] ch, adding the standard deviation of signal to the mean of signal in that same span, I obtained 1.4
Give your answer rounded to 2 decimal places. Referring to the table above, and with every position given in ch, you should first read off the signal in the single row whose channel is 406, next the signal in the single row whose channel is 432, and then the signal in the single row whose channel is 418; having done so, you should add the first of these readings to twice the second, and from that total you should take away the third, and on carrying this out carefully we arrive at 2.77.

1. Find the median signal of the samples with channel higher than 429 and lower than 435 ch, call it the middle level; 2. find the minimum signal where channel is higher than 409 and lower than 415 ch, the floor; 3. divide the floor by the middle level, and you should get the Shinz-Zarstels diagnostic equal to 0.630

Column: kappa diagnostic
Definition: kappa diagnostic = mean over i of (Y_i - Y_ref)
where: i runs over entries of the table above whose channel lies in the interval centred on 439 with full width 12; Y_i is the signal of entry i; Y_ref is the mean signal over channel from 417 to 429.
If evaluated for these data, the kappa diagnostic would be 0.5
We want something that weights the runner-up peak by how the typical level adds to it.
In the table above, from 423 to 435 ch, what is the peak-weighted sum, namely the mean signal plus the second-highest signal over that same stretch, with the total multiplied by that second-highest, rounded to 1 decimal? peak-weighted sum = 3.5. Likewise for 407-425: 1.8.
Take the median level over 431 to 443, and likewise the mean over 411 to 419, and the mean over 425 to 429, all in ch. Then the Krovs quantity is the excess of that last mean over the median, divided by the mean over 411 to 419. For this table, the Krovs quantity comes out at -0.42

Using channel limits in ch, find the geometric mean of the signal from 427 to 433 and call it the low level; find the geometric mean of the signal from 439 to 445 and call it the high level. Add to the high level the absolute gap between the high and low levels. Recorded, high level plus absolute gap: 1.81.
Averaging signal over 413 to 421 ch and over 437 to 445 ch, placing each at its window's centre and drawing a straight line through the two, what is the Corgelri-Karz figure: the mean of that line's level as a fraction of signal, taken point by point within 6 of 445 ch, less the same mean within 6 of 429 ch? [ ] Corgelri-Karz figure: 0.17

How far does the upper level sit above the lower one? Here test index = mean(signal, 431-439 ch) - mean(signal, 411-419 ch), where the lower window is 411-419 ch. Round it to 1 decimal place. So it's 0.6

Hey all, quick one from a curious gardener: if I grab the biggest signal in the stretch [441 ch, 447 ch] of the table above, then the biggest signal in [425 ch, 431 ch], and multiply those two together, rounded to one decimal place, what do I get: 1.9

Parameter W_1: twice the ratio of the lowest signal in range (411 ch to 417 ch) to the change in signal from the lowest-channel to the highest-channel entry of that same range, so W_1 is 151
